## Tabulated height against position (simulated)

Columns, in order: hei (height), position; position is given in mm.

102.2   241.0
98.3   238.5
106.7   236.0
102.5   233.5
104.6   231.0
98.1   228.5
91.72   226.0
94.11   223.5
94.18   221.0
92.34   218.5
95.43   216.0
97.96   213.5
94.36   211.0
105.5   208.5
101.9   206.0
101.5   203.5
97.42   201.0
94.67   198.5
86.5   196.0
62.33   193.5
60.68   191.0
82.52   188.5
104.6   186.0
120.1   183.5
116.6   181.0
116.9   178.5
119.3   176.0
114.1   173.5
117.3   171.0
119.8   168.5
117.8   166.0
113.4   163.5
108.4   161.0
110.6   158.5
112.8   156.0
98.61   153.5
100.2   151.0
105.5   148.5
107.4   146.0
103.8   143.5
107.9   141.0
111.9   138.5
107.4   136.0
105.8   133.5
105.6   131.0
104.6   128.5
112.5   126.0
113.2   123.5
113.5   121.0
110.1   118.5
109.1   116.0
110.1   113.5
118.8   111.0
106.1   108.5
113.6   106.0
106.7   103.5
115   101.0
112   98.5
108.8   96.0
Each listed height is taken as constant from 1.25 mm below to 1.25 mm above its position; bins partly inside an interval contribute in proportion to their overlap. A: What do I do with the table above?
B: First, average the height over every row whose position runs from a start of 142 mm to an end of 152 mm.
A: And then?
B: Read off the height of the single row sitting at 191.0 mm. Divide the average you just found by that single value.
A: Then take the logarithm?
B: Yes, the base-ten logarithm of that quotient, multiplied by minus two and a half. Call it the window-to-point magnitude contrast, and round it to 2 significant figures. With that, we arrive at -0.59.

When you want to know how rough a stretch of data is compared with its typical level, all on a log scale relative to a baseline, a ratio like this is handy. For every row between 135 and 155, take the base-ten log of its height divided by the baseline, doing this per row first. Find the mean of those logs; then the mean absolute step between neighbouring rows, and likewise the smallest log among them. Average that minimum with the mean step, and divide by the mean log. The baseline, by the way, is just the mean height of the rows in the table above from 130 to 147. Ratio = 1.4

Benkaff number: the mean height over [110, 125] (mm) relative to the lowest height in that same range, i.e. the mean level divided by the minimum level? 1.03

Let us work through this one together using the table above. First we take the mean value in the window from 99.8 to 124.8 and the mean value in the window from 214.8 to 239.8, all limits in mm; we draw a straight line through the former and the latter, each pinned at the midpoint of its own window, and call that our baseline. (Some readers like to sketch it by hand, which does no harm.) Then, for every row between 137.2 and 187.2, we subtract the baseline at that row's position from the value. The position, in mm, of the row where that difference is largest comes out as 183.5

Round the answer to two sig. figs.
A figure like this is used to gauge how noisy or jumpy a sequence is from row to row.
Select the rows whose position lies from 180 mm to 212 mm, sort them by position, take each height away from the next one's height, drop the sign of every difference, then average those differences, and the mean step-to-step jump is 9.9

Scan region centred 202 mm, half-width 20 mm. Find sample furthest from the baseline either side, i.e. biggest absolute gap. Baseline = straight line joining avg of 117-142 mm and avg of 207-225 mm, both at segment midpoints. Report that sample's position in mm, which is 191.0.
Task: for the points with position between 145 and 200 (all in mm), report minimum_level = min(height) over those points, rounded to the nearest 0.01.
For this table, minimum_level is 60.68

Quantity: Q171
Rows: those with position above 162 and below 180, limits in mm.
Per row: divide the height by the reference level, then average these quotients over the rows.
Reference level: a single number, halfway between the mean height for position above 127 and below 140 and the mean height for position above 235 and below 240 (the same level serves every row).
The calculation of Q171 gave 1.12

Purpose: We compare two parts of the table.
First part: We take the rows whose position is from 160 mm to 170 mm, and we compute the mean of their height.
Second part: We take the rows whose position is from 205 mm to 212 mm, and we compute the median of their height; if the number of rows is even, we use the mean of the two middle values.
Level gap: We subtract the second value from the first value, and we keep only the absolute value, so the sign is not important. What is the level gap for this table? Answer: 13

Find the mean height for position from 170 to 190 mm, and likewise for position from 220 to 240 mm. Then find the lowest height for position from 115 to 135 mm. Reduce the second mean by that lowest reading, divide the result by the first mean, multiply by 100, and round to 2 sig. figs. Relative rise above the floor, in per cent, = -5.2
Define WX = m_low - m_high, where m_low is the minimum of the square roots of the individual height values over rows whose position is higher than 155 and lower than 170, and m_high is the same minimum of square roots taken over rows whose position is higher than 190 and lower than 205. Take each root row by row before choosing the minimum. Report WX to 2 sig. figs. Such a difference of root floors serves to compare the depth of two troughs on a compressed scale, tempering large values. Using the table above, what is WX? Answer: 2.6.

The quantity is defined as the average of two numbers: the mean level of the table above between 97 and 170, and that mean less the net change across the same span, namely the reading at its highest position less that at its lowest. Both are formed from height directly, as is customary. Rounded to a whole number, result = 106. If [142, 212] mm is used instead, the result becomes 108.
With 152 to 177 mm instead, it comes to 103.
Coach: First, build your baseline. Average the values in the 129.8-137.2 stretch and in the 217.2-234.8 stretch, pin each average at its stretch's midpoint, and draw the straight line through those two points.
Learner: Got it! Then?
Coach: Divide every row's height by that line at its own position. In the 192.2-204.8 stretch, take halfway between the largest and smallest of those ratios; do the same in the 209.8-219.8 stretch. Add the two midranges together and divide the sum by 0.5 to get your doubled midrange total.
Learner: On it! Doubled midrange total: 3.6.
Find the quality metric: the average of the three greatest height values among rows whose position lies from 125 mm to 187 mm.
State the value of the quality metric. 120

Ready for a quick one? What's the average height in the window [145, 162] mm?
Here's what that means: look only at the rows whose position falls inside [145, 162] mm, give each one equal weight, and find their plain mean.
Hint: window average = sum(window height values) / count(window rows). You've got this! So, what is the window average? 106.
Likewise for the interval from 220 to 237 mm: 99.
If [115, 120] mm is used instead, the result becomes 110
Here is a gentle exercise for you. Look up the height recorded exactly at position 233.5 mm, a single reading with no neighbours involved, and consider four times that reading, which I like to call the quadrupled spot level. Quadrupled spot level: 410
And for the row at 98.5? 448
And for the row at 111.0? 475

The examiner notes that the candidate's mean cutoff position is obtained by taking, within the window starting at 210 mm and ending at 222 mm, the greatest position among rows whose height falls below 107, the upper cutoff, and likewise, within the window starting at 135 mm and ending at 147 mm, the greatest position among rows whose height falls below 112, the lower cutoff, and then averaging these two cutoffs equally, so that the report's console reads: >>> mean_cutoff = 183.5 mm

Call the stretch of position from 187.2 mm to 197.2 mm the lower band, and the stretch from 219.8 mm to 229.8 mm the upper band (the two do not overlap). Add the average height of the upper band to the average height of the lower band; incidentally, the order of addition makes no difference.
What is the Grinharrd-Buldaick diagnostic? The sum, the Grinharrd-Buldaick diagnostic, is 168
